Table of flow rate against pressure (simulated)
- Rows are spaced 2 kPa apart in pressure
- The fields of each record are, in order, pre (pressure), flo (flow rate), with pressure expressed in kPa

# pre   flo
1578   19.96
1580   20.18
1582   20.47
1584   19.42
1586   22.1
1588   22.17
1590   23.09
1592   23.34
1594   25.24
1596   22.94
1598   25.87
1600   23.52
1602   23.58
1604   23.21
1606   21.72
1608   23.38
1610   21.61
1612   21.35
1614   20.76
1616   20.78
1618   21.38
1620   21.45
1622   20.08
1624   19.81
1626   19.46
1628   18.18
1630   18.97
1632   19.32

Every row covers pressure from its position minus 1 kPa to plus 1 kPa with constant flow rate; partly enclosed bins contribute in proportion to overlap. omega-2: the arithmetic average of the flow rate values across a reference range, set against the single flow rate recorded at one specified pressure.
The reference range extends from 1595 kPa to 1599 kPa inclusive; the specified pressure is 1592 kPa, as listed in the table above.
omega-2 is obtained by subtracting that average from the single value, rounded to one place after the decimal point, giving -1.1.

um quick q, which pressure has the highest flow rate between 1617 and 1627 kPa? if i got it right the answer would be 1620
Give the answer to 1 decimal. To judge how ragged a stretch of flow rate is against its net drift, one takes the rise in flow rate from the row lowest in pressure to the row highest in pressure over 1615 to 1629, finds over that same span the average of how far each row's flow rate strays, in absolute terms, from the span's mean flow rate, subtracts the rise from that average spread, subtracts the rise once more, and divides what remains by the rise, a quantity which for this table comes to -2.3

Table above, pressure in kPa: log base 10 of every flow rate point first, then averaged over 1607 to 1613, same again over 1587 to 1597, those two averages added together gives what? 2.71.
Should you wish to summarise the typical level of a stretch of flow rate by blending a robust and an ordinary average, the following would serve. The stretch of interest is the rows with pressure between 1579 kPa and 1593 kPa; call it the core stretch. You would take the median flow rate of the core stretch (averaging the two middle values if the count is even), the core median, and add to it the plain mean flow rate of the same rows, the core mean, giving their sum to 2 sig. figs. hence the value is 44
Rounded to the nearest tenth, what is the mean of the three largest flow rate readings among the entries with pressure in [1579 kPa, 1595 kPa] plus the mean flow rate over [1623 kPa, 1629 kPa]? 43.0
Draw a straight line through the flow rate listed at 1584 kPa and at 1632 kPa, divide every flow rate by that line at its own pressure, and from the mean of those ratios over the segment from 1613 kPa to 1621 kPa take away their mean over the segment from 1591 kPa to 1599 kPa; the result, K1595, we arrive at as -0.17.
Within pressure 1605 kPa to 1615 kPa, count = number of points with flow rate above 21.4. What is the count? 3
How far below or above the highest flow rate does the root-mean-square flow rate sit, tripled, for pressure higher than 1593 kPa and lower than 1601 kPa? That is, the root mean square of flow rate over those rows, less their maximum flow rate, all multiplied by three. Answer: -4.3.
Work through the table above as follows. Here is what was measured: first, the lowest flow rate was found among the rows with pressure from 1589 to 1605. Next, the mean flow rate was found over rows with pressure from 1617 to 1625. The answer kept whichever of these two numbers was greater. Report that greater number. 22.9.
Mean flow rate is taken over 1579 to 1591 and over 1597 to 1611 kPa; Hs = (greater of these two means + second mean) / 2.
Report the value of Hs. 23.3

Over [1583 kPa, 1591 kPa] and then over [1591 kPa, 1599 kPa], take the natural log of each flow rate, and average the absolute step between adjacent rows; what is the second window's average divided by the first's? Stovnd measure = 1.7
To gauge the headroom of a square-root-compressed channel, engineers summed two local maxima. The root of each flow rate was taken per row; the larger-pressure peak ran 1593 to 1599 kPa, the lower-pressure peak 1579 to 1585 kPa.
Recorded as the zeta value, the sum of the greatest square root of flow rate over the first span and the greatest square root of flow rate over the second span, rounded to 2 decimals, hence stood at 9.61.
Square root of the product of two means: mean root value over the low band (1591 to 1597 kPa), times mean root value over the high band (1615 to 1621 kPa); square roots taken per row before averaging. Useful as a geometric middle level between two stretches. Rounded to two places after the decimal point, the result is 4.74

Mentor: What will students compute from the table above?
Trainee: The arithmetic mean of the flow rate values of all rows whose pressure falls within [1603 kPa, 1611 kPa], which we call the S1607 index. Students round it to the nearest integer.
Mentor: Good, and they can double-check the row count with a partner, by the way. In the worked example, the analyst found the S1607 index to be 22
